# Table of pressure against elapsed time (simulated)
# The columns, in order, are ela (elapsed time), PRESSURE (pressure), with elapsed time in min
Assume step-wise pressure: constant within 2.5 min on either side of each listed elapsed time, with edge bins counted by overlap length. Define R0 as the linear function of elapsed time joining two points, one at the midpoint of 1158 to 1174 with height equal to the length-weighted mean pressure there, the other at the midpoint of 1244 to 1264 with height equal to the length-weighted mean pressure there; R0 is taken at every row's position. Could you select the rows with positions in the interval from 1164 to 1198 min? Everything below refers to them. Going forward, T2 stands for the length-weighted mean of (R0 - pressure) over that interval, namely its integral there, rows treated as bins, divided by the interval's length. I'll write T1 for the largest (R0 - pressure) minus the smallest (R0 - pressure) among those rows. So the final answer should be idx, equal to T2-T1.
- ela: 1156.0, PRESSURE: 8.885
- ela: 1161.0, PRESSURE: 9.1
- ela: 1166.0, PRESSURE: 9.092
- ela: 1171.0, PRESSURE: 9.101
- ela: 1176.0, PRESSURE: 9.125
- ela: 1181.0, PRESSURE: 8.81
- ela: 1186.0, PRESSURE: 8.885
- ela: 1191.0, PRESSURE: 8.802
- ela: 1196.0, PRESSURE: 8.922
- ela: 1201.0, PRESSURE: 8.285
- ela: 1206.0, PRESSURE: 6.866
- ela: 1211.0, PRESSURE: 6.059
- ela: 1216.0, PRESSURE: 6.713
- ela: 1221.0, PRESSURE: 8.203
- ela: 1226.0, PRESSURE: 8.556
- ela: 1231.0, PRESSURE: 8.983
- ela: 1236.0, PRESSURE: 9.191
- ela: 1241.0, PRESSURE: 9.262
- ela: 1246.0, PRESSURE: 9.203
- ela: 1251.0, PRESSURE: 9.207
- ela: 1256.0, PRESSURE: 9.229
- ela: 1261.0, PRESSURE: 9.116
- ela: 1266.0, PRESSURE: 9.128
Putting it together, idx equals -0.19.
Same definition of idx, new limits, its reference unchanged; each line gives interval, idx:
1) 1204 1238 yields -1.74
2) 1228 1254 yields -0.25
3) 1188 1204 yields -0.14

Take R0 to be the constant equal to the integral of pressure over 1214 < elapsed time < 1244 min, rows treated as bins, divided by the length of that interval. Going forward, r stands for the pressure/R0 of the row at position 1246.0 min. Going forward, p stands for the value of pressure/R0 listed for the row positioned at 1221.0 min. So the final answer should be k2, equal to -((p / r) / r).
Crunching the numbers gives -0.83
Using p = 0.962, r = 1.08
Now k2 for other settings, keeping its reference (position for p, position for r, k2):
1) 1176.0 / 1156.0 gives -0.99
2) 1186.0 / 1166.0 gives -0.92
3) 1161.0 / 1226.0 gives -1.06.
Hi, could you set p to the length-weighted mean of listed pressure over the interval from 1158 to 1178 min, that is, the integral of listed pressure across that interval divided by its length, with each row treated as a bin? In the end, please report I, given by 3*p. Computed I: 27.3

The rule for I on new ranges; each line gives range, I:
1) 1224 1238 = 26.7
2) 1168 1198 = 26.8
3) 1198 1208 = 23.0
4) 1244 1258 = 27.6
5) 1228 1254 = 27.5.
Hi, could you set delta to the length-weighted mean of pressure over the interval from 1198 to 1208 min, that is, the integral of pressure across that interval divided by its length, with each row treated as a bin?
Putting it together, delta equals 7.7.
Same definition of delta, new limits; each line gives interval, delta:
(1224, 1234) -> 8.8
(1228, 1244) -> 9.1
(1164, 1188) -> 9.0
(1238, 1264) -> 9.2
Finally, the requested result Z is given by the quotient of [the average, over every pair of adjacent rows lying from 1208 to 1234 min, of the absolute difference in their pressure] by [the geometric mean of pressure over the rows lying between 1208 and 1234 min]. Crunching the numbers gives 0.10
